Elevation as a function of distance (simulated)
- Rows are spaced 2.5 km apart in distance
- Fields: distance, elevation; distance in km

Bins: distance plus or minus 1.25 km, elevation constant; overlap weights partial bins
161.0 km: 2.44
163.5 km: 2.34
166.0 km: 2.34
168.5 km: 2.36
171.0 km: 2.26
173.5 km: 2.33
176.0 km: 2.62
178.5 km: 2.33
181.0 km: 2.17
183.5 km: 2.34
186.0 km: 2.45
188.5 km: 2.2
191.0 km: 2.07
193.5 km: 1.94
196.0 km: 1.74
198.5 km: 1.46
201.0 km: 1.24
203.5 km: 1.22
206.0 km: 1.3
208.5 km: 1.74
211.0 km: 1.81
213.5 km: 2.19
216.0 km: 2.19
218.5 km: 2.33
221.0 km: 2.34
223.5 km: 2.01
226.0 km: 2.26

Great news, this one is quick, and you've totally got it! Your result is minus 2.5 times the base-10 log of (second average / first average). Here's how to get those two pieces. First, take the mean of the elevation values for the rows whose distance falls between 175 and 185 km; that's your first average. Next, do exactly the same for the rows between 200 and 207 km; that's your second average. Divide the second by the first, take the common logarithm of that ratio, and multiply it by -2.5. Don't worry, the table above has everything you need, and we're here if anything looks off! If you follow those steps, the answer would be 0.7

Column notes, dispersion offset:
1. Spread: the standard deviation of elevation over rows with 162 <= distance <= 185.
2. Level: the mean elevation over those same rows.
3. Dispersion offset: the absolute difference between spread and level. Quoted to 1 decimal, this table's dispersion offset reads 2.2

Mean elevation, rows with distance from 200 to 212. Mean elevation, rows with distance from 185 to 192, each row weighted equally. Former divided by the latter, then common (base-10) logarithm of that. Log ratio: -0.19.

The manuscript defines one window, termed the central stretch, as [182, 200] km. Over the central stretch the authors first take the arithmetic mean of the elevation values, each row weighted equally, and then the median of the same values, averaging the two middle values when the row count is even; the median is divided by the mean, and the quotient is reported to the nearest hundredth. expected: 1.02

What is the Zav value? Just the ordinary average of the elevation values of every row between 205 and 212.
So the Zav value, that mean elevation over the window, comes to 1.62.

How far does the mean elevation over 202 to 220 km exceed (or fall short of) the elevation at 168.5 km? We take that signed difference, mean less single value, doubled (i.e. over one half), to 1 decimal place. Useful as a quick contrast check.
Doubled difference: -1.1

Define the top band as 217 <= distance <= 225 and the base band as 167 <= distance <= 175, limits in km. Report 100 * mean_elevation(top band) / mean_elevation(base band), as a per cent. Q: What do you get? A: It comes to 96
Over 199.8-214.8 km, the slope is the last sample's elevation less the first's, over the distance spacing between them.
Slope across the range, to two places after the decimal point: 0.08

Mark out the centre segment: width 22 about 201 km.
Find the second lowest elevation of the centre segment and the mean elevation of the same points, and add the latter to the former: 2.85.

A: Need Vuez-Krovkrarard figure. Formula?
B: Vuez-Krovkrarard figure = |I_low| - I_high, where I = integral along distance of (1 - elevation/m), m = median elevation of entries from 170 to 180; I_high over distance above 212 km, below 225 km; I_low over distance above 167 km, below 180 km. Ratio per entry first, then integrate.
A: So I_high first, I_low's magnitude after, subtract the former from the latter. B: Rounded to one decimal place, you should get -0.4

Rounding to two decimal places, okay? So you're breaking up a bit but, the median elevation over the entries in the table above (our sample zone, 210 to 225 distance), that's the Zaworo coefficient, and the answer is 2.19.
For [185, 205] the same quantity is 1.84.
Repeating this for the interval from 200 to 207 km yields 1.24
